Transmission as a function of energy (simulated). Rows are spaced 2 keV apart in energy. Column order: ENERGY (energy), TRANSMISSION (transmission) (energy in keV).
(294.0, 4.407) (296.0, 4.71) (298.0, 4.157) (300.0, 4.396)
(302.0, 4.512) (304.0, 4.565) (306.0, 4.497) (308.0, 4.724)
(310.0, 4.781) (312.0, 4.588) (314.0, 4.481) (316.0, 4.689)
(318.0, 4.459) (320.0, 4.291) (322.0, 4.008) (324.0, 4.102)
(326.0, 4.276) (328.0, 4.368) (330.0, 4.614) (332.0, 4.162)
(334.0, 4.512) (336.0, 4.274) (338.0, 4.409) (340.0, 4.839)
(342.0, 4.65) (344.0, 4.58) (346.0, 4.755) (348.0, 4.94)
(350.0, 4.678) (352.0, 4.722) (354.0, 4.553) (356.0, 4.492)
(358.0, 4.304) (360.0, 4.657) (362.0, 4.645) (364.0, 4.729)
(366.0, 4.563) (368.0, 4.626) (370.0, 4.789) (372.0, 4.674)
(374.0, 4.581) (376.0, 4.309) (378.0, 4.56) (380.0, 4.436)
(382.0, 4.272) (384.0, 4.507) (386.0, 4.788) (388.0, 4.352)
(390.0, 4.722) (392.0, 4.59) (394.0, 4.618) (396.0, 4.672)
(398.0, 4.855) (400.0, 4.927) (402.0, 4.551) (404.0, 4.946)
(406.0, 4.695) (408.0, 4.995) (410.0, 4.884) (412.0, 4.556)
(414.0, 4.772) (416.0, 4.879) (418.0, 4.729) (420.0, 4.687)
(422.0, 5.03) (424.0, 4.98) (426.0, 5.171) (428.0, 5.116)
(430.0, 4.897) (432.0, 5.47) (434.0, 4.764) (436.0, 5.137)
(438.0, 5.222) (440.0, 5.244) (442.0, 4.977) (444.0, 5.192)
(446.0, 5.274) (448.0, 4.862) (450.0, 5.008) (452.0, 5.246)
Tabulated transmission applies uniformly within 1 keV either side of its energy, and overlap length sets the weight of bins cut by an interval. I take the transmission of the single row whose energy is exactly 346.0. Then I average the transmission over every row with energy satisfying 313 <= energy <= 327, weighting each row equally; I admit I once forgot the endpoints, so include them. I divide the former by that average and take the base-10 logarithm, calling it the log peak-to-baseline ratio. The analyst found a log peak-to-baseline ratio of 0.041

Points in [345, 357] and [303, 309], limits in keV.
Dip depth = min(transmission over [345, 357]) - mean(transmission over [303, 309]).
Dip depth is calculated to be -0.10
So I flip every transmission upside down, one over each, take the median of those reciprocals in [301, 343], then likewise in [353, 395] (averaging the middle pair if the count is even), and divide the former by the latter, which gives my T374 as 1.02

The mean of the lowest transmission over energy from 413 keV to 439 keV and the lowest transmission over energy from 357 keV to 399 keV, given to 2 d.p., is 4.48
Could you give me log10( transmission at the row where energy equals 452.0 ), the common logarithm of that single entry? 0.720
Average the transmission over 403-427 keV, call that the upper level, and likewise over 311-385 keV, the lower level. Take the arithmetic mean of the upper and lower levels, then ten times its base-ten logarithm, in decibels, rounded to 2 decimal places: 6.71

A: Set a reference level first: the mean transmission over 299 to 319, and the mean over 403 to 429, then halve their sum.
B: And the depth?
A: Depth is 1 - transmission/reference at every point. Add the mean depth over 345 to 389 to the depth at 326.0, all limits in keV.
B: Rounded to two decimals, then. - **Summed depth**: 0.12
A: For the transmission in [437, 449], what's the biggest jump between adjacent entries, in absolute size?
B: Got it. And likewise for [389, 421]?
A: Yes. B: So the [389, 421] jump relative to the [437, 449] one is 1.0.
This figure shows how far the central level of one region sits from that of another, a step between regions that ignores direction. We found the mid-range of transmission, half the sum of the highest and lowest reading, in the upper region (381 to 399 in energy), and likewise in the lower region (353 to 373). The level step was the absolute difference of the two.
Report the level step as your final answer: 0.0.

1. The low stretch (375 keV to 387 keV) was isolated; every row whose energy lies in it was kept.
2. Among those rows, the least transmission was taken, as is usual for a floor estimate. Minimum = 4.272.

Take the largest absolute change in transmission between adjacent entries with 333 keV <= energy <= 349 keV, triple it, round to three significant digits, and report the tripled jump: 1.29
